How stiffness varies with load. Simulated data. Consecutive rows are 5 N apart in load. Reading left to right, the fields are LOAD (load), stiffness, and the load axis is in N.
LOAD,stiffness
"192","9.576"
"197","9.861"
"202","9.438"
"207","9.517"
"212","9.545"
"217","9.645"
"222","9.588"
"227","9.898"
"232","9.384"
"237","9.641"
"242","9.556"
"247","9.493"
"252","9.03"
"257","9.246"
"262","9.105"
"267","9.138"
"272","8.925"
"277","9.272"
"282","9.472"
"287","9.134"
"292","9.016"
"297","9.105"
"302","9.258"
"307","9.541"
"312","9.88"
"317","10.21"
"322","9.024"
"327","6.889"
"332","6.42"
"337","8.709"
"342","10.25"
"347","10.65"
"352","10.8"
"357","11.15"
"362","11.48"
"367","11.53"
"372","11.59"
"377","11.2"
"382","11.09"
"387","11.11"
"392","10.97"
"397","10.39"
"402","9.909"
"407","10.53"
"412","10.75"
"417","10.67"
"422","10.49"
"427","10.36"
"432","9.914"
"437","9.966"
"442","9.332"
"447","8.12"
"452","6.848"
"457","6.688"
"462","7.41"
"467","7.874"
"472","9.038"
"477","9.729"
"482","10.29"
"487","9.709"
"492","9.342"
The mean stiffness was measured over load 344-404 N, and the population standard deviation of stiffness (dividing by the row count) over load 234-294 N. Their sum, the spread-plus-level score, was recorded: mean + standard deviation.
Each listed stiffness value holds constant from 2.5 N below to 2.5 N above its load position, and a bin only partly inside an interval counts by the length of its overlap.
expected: 11.2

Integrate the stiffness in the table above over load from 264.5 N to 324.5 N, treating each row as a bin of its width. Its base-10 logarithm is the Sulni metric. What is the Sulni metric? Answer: 2.75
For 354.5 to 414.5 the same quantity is 2.82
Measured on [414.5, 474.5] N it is 2.73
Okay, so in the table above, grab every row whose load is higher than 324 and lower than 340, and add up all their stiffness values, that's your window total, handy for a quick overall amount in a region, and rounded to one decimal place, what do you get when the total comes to 22.0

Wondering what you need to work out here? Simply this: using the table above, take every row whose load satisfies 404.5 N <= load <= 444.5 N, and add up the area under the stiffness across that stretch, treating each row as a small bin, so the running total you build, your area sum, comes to 410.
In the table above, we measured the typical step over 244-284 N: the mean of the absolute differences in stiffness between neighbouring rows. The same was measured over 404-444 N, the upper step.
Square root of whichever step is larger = 0.50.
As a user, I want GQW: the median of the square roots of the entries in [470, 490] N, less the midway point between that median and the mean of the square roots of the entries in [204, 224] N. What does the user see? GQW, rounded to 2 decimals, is 0.01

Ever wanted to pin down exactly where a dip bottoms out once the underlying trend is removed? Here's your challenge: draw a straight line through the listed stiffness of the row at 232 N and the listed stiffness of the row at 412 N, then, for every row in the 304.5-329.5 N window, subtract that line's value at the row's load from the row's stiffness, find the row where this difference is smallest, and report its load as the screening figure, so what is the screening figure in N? 327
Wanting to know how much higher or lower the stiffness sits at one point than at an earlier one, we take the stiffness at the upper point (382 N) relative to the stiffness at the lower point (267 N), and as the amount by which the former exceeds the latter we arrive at 2.0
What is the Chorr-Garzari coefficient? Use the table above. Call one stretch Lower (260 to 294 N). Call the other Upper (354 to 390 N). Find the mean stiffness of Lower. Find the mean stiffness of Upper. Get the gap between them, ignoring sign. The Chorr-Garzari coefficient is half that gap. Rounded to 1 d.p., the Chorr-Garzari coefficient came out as 1.1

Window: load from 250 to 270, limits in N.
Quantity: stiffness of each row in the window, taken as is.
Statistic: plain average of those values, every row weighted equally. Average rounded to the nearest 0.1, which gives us 9.1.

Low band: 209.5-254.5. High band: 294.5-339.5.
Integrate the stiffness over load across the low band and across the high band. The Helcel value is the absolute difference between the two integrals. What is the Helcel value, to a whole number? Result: 34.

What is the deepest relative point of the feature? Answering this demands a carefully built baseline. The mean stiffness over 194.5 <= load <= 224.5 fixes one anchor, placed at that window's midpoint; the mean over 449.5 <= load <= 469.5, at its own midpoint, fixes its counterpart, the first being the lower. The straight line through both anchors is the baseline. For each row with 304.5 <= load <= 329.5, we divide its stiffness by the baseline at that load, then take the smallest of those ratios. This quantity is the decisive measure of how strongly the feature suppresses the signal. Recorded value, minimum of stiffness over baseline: 0.81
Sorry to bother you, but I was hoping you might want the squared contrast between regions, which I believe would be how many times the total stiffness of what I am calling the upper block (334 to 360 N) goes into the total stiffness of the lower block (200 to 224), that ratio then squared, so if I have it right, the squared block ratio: 0.86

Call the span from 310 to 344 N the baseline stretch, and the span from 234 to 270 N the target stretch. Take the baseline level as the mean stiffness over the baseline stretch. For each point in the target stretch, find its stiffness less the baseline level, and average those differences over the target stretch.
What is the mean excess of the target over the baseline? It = 1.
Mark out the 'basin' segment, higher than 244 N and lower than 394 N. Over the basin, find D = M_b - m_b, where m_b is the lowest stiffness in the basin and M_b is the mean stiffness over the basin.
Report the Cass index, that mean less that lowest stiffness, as 3.3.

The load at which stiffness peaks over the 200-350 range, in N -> 347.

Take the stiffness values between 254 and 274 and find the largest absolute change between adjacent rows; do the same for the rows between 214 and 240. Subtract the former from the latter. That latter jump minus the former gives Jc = 0.3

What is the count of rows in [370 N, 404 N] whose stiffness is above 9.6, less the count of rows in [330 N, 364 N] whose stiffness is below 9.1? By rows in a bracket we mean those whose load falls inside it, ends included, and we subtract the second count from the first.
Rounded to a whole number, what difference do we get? 5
